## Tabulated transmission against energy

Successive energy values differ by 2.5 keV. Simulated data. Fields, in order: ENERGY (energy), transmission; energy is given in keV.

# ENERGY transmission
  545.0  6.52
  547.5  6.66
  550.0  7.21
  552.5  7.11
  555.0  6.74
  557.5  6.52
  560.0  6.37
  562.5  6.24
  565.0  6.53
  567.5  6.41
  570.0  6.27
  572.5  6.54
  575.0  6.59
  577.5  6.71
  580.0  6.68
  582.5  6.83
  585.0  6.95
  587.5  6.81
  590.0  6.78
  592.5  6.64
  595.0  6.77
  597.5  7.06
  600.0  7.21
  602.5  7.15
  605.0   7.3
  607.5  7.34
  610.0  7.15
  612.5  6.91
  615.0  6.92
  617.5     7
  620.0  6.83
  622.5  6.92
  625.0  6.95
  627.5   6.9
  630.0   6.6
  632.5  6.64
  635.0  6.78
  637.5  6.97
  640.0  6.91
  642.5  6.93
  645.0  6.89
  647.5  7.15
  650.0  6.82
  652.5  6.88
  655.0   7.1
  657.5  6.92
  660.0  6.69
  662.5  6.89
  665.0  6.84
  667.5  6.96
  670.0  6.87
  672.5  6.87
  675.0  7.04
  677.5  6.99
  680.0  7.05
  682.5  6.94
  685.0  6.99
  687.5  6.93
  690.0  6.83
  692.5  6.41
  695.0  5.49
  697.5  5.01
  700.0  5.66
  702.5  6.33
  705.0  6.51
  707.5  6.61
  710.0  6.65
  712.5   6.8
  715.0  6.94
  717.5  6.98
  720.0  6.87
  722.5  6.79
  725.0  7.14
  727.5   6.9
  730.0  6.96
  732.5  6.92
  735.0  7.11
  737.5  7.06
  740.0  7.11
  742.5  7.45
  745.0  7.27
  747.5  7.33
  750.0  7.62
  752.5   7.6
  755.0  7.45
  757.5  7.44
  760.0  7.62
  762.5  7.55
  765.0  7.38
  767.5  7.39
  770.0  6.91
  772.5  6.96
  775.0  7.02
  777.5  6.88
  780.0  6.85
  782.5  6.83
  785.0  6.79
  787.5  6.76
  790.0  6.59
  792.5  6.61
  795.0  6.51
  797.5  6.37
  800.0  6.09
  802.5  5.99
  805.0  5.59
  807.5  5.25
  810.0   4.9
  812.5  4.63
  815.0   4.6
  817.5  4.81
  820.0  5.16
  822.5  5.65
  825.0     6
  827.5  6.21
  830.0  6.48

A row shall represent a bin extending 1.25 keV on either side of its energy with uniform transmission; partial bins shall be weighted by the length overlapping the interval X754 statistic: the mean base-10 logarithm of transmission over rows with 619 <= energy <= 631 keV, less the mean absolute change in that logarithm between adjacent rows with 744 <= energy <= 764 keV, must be 0.83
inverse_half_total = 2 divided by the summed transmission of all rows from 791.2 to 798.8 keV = 0.103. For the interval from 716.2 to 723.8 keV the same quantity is 0.097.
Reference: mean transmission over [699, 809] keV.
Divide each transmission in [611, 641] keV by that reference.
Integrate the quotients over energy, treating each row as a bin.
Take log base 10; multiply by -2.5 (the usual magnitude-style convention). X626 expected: -3.69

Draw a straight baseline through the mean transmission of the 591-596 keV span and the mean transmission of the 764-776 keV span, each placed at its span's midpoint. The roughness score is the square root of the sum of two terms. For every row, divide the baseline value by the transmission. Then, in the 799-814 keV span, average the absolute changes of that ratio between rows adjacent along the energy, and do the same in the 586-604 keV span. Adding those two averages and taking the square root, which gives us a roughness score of 0.308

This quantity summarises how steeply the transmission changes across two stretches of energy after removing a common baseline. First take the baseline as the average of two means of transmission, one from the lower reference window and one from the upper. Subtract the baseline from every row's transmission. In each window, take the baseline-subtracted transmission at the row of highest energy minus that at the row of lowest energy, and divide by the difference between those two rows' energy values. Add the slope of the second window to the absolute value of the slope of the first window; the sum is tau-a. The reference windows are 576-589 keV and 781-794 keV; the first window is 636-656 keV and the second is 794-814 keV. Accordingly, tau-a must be -0.10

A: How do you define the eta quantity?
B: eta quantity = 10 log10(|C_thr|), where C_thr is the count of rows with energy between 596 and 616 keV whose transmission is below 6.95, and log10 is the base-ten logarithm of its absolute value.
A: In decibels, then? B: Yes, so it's 3.0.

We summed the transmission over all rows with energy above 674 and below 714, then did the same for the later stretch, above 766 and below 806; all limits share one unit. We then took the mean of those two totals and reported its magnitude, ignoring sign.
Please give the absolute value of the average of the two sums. 105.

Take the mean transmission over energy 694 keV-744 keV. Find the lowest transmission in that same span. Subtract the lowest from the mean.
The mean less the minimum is 1.7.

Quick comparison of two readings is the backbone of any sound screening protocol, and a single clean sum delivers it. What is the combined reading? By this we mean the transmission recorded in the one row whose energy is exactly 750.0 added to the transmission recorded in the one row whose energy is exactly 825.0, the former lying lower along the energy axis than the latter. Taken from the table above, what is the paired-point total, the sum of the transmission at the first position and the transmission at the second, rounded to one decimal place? 13.6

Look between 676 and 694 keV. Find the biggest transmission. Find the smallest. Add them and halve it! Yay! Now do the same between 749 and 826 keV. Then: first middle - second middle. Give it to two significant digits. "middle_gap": 0.62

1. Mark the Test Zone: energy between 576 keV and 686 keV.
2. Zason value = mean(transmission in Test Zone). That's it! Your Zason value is 6.92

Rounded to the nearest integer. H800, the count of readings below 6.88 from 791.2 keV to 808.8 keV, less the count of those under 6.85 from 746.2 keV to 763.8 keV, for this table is 7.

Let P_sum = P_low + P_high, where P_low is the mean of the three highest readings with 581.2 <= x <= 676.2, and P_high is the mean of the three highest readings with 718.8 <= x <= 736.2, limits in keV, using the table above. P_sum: 14.4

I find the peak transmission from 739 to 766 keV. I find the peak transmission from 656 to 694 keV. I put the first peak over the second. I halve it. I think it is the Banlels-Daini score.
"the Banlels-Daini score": 0.540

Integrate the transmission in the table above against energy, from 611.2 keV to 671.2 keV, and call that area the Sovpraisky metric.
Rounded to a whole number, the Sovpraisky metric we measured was 413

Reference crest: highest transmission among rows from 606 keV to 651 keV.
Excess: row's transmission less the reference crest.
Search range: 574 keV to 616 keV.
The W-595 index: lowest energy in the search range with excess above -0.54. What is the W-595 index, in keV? 582.5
